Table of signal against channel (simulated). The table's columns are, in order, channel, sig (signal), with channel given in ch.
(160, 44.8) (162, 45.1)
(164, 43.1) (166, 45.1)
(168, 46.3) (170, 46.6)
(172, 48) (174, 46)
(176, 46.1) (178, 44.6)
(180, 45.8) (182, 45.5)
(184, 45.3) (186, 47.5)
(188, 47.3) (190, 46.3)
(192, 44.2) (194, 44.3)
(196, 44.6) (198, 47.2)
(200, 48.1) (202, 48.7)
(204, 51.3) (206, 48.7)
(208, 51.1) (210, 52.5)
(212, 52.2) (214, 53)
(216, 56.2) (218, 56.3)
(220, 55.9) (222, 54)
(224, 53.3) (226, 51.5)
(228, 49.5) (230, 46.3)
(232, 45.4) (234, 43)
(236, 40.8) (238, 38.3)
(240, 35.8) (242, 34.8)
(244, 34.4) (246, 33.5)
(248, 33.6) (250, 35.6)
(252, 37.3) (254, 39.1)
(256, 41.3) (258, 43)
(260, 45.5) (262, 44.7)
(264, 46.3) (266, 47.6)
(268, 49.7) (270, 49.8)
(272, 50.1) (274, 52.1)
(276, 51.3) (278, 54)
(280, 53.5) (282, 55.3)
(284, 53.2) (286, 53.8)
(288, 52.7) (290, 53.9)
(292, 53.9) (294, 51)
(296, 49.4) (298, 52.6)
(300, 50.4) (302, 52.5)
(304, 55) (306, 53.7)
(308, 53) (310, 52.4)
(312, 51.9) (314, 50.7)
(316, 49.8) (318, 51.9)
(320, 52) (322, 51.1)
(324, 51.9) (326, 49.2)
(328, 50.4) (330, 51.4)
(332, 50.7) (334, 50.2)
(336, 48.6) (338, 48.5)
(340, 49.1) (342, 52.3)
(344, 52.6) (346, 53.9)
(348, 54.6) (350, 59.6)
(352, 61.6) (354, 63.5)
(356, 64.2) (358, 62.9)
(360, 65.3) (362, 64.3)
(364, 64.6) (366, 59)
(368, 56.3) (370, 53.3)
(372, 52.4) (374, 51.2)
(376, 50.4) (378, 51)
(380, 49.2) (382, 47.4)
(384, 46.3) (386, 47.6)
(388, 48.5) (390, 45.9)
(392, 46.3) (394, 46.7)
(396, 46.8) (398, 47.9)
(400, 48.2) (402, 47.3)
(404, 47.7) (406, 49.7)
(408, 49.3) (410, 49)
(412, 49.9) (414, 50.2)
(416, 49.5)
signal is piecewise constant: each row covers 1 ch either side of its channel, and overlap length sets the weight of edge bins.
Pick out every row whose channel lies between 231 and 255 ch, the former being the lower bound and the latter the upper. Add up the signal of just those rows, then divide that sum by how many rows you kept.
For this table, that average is 37.6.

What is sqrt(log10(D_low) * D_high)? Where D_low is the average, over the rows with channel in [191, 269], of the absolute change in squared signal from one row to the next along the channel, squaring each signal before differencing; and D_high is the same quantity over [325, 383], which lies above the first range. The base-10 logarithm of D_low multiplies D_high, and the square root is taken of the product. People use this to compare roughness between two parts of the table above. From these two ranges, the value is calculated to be 19.5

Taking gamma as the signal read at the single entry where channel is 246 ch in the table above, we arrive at 33.5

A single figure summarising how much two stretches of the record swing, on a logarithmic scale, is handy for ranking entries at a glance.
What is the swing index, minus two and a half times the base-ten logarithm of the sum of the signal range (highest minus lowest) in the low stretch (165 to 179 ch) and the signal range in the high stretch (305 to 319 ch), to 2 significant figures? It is -2.2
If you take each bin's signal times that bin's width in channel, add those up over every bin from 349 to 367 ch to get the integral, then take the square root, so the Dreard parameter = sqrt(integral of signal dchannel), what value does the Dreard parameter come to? 34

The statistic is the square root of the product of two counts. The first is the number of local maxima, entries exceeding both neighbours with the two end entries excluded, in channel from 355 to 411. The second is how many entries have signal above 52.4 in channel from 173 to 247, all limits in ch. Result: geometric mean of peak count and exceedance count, 6.5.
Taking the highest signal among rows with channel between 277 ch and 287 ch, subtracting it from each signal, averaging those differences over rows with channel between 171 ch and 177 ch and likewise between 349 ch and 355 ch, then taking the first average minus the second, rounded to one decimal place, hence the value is -14.9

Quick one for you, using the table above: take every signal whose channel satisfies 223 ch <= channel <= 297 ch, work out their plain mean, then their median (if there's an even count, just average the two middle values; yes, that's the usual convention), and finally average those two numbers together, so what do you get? 47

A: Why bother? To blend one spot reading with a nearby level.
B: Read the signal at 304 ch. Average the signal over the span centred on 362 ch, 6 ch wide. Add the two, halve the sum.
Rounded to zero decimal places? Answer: 60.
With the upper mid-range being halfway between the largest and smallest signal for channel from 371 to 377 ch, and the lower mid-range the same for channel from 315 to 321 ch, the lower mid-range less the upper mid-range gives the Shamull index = -0.5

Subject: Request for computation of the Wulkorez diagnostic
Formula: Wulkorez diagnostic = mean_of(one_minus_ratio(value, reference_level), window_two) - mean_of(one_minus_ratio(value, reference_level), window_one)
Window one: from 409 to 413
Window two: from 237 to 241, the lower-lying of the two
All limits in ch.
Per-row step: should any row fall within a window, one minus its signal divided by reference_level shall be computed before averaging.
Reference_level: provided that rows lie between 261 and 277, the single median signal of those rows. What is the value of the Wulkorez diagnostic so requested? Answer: 0.25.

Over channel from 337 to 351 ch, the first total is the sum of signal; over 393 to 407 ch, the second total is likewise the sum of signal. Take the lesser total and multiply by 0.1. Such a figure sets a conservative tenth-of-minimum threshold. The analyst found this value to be 33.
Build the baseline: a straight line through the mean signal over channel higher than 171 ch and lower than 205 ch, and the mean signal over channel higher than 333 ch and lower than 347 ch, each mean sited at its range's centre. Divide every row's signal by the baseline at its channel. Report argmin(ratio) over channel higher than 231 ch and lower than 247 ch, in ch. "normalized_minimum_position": 246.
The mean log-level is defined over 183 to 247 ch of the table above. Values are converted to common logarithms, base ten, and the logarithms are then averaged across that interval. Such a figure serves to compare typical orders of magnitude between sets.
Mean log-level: 1.67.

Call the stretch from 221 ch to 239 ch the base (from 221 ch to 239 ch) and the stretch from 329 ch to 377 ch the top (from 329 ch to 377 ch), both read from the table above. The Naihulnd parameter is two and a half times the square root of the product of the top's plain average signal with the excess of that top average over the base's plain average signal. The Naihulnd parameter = 56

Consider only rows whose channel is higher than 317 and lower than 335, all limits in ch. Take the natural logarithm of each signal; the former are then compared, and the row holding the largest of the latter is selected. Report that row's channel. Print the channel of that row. 320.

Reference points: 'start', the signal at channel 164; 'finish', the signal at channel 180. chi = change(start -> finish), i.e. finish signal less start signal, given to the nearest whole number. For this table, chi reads 3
